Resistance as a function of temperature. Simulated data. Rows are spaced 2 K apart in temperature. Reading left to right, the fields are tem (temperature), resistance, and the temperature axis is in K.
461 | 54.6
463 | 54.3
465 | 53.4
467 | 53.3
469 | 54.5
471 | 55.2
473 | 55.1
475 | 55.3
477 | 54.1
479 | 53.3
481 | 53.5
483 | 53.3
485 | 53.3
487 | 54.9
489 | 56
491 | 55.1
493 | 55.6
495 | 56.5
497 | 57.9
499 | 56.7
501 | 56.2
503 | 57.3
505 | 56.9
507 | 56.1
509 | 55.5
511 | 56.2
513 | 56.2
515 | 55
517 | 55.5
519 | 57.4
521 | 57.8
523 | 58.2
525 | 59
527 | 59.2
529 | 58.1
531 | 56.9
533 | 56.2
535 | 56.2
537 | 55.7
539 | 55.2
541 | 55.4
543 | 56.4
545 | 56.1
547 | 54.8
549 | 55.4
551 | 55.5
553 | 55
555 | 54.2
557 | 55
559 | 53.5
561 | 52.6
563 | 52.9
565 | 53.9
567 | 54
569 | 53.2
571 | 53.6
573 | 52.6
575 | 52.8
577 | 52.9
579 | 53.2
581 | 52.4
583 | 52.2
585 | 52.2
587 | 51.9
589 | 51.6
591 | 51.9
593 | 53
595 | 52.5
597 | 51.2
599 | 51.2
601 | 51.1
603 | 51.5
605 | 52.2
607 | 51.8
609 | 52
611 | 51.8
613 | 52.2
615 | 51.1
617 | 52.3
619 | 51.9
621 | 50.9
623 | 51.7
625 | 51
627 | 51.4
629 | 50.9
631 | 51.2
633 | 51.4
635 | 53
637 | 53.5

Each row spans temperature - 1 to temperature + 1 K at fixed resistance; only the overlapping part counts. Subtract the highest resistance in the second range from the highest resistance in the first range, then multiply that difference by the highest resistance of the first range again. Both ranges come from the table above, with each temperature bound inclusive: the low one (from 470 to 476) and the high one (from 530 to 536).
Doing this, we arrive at -88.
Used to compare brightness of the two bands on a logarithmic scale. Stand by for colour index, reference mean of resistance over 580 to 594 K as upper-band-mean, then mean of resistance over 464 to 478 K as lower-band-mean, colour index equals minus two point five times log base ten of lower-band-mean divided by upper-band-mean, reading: -0.046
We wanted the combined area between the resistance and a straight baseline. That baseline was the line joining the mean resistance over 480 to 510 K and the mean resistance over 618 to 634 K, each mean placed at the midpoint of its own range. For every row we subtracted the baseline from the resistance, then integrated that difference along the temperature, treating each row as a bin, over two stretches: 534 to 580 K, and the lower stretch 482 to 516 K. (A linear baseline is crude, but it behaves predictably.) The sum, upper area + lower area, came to 45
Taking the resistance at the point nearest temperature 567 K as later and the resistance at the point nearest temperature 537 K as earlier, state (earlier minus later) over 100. 0.017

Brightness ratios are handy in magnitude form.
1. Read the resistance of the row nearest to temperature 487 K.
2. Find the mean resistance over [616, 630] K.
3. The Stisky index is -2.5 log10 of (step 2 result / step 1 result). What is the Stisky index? 0.071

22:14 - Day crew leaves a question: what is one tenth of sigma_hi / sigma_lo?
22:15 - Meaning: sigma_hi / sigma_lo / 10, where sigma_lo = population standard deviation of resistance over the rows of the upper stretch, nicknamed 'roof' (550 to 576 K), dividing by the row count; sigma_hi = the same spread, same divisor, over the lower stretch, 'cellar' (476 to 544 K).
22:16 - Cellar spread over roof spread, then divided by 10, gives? 0.16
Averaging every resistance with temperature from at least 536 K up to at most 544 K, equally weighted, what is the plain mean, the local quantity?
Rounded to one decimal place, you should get 55.7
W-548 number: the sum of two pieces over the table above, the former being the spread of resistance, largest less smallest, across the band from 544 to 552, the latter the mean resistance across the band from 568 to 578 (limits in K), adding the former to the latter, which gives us 54.3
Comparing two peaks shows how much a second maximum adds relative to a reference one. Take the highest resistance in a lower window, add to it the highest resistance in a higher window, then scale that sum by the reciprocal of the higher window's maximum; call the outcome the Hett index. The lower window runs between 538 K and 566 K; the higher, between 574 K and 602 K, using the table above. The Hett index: 2.06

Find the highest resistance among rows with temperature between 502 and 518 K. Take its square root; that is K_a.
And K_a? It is 7.6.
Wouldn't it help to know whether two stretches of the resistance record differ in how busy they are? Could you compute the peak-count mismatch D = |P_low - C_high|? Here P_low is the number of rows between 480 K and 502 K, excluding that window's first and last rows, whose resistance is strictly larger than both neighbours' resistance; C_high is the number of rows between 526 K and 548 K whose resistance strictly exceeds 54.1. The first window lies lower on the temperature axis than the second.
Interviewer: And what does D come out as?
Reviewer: 9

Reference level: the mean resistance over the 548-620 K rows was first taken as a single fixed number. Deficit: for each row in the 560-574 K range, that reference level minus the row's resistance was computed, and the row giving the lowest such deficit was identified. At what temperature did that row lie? 567 K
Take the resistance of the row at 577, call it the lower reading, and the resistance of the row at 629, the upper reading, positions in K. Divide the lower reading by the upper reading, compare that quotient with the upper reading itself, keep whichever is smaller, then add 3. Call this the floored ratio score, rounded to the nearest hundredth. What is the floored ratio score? 4.04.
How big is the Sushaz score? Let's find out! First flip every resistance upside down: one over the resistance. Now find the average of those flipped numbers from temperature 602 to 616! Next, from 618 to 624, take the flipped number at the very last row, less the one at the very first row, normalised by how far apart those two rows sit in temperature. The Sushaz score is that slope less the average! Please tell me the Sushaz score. -0.0193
